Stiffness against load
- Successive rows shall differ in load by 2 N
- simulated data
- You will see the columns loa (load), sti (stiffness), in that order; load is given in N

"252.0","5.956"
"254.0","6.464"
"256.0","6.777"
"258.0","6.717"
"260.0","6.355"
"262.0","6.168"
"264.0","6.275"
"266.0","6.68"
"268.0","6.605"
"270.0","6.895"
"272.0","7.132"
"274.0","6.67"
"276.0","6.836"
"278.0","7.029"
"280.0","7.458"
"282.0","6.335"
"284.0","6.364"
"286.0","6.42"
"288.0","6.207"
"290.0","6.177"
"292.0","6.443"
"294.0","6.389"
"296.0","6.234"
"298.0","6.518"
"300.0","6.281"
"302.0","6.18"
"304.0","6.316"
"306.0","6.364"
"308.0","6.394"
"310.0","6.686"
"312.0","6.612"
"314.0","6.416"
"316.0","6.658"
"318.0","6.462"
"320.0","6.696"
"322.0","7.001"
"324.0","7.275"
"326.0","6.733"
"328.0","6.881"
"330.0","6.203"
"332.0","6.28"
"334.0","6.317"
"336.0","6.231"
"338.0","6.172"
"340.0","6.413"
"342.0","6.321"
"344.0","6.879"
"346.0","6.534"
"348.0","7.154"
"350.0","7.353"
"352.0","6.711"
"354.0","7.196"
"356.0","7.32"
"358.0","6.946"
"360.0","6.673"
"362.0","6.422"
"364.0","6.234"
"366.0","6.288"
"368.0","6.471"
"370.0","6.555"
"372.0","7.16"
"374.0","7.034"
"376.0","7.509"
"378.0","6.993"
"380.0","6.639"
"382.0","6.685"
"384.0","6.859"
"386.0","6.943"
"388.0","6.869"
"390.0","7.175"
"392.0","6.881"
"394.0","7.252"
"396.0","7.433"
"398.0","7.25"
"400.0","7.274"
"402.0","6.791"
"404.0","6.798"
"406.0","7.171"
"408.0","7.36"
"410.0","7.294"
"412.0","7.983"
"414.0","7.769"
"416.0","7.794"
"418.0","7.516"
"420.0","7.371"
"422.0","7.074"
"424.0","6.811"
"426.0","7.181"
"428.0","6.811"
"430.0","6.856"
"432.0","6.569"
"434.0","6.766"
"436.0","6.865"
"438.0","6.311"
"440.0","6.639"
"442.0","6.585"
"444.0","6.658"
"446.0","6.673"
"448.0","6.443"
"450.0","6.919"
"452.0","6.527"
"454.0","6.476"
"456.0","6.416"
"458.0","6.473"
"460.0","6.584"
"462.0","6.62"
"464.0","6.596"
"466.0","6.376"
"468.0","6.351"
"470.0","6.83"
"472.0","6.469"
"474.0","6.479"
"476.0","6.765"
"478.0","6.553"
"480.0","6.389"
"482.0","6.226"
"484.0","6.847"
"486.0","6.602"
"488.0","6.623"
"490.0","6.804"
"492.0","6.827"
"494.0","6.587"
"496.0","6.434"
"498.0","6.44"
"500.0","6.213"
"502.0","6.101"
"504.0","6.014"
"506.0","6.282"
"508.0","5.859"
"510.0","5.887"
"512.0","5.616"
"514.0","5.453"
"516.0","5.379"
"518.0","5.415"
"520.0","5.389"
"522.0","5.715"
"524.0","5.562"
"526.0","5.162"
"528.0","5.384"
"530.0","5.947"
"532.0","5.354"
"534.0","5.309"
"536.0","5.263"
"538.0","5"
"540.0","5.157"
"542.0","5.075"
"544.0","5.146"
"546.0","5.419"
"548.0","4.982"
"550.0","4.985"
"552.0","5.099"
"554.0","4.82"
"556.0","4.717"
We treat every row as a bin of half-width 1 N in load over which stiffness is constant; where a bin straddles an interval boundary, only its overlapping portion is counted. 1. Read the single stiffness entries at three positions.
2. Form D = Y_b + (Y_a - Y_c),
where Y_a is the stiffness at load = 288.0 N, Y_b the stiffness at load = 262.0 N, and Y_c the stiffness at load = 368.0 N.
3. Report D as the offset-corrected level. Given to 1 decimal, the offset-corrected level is 5.9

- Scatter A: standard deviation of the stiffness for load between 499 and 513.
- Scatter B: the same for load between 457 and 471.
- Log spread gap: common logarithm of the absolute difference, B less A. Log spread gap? -1.2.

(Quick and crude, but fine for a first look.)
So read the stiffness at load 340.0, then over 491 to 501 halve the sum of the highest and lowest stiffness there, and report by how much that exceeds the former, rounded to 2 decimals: 0.11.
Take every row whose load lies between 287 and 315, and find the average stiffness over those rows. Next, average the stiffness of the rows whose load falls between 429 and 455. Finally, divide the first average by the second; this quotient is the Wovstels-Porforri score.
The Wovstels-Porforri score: 0.96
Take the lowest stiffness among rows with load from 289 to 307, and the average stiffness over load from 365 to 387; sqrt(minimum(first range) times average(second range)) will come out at 6.50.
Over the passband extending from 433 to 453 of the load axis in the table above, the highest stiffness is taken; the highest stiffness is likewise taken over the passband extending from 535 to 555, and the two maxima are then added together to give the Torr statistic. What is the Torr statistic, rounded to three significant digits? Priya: 12.3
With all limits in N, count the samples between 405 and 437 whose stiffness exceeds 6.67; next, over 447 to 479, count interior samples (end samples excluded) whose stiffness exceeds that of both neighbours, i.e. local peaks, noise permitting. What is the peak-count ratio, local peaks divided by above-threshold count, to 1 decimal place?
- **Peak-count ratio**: 0.3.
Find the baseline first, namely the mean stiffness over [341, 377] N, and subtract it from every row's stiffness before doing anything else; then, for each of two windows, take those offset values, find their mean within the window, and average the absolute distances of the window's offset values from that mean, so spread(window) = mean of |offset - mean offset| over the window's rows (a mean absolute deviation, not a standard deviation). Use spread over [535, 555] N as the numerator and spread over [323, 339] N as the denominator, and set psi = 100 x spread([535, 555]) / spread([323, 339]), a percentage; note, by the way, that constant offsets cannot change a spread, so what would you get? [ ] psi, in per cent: 36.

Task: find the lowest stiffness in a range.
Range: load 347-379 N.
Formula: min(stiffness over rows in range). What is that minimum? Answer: 6.234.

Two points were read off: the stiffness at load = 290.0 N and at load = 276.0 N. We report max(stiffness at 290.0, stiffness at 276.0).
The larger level 6.8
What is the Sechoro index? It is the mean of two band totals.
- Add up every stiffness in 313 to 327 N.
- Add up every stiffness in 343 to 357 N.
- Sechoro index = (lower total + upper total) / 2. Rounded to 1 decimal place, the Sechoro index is 48.2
